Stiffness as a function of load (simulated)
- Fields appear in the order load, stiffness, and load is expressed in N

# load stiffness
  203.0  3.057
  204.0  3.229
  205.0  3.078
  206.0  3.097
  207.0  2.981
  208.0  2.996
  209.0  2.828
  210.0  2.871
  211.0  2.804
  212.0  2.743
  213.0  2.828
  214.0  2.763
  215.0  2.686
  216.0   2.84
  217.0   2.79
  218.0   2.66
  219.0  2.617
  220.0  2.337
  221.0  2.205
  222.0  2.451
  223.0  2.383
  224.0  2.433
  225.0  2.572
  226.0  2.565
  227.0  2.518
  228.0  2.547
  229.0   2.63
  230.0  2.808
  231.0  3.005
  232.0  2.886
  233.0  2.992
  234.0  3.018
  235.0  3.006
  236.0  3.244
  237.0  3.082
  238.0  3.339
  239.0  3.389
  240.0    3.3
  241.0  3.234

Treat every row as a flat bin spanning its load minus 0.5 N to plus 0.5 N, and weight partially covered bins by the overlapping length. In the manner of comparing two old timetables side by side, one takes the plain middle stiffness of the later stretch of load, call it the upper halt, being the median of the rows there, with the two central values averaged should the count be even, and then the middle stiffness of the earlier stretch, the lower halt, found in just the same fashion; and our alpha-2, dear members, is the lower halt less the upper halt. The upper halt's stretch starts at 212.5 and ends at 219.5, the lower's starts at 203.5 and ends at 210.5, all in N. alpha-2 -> 0.2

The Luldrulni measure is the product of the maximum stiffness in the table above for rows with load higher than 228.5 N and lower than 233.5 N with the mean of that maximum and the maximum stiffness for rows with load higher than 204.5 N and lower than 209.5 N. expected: 9.2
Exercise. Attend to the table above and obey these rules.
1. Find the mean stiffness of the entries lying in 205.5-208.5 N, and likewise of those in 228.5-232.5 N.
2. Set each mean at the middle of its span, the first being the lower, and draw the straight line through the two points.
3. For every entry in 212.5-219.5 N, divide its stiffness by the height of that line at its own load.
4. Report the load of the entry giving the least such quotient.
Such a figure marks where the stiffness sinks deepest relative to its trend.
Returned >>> 219.0 N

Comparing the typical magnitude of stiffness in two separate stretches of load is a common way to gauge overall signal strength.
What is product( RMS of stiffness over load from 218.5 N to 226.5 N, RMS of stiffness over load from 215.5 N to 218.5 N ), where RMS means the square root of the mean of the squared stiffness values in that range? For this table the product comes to 6.8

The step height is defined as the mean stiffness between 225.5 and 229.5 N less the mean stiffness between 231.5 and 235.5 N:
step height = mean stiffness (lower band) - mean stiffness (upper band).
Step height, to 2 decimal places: -0.41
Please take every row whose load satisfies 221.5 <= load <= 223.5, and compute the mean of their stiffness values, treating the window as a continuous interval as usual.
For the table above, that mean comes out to 2.4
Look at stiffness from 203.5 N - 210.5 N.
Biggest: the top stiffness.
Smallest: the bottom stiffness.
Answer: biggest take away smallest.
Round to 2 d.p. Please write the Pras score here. 0.40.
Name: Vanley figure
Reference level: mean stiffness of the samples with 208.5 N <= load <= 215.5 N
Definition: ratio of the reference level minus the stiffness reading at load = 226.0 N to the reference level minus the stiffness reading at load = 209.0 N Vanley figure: -5.74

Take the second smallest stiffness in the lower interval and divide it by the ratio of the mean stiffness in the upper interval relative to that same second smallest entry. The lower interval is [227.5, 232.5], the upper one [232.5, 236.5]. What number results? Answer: 2.3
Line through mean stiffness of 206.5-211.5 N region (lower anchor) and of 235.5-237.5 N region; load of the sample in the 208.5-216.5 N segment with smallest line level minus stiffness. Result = 210.0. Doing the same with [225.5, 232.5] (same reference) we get 231.0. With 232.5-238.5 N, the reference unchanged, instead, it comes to 238.0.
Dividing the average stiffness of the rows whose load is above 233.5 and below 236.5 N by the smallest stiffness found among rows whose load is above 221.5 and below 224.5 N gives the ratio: 1.30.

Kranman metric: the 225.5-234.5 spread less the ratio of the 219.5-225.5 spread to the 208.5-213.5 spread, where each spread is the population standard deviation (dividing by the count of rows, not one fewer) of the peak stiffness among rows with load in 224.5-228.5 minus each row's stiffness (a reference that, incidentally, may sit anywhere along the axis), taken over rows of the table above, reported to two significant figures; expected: -2.5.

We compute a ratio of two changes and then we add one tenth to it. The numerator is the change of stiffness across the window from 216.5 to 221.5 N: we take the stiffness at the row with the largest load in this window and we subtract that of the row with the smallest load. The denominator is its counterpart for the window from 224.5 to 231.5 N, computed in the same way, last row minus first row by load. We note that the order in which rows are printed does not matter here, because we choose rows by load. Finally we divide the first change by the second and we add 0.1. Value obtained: -1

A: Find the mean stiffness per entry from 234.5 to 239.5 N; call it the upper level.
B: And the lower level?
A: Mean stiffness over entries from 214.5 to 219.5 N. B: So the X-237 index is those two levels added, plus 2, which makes 7.93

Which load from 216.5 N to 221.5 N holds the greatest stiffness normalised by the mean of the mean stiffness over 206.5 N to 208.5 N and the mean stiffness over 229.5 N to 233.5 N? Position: 217.0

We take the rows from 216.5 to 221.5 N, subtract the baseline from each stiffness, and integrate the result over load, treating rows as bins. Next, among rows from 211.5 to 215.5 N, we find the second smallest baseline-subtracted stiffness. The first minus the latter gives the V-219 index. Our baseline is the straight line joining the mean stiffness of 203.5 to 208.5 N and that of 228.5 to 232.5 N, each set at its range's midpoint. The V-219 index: -1.85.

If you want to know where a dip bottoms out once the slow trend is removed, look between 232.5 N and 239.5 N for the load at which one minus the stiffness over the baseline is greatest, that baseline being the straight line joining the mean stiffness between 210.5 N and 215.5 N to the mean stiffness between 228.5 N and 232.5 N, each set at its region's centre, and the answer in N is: 233.0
